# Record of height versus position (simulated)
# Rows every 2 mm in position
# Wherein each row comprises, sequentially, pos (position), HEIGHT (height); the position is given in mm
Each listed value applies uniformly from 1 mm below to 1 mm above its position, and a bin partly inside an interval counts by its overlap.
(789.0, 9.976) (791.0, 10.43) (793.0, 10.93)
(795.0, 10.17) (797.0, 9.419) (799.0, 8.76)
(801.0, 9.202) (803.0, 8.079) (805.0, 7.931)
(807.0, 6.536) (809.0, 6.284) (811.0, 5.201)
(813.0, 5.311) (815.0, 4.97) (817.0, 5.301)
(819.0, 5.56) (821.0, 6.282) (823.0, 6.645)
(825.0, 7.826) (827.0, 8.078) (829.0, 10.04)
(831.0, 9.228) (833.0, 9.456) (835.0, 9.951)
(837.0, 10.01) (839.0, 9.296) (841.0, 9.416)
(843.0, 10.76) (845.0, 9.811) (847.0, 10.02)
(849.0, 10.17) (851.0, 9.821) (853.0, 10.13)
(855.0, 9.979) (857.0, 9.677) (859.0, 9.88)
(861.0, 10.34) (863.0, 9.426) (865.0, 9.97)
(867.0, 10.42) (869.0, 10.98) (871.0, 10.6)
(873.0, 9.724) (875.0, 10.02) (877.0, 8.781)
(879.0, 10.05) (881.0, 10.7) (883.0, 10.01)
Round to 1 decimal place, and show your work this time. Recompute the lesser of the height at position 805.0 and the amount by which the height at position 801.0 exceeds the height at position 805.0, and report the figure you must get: 1.3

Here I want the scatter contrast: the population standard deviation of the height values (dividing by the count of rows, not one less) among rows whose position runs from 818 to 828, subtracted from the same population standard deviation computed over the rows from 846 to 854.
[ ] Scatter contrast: -0.8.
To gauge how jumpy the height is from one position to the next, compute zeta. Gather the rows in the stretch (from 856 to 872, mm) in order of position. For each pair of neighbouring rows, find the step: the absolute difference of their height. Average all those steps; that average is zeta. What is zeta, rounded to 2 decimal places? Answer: 0.50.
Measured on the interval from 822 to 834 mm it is 0.89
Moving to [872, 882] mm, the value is 0.86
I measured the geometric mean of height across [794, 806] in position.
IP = 8.9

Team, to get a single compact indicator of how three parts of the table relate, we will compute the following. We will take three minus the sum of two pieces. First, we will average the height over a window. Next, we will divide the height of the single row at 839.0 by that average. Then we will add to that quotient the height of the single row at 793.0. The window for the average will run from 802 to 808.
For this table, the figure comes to -9.2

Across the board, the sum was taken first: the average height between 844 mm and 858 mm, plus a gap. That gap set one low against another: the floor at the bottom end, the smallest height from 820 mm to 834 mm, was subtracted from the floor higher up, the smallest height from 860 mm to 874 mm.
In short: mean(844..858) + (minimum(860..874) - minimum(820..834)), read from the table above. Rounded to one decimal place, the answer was 13.1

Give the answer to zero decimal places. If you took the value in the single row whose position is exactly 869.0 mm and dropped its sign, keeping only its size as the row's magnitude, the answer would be 11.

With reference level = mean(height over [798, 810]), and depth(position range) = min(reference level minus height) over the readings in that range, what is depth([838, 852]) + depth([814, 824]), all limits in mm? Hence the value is -1.8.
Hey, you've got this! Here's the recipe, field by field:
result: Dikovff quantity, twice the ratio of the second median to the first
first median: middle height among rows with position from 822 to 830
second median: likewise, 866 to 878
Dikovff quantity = 2.6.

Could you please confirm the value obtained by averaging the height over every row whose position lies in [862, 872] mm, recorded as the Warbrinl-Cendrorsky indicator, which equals 10.3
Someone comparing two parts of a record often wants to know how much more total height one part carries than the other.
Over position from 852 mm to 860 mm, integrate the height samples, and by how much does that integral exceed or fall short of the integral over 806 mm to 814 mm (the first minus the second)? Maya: 33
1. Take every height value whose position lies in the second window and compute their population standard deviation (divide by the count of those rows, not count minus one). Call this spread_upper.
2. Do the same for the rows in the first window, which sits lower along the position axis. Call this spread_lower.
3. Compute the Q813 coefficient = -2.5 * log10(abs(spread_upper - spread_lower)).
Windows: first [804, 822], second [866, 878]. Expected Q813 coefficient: 1.9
